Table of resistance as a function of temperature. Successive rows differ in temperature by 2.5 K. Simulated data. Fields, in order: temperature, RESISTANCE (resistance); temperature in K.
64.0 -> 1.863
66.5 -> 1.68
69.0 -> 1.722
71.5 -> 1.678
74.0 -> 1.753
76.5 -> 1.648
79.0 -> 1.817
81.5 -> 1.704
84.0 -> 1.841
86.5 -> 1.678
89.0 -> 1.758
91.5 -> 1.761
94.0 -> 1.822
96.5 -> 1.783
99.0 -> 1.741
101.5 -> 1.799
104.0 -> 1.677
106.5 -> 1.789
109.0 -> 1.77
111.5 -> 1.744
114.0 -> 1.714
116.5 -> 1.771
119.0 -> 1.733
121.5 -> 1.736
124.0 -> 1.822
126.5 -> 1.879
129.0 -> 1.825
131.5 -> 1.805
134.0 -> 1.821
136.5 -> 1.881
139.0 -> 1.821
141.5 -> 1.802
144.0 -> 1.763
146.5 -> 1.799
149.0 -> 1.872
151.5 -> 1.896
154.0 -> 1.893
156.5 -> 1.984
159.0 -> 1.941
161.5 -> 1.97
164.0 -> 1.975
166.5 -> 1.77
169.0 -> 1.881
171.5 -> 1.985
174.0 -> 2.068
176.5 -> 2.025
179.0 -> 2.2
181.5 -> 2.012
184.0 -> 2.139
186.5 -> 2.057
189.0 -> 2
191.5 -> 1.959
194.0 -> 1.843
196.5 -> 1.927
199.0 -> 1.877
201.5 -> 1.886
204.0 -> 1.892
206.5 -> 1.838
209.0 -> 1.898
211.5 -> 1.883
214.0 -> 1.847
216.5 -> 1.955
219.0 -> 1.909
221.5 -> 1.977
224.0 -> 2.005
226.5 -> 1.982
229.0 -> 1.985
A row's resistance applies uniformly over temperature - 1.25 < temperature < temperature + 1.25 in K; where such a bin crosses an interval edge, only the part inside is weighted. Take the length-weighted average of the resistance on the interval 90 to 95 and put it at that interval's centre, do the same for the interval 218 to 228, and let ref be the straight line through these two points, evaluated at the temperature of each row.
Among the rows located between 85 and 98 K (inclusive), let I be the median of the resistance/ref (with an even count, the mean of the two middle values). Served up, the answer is 0.99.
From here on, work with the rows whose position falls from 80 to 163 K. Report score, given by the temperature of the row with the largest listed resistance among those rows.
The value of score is 156.5 K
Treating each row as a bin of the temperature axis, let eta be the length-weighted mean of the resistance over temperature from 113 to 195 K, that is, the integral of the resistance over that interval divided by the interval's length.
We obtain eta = 1.90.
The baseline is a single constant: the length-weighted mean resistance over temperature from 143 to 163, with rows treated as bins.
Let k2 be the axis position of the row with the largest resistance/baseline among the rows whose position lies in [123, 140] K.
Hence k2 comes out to 136.5 K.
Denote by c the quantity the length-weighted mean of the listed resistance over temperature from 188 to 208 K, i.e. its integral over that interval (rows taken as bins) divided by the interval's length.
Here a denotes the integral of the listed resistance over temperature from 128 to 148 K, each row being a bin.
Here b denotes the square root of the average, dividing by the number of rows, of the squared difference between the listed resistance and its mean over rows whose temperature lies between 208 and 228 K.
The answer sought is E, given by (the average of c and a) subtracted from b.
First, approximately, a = 36.3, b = 0.052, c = 1.90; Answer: -19.1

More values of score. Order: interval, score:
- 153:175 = 174.0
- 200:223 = 221.5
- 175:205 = 179.0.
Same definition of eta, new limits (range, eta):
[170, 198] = 2.02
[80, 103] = 1.76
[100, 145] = 1.79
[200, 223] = 1.90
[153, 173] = 1.93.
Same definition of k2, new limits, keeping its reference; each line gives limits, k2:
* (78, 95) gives 84.0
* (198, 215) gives 209.0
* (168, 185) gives 179.0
